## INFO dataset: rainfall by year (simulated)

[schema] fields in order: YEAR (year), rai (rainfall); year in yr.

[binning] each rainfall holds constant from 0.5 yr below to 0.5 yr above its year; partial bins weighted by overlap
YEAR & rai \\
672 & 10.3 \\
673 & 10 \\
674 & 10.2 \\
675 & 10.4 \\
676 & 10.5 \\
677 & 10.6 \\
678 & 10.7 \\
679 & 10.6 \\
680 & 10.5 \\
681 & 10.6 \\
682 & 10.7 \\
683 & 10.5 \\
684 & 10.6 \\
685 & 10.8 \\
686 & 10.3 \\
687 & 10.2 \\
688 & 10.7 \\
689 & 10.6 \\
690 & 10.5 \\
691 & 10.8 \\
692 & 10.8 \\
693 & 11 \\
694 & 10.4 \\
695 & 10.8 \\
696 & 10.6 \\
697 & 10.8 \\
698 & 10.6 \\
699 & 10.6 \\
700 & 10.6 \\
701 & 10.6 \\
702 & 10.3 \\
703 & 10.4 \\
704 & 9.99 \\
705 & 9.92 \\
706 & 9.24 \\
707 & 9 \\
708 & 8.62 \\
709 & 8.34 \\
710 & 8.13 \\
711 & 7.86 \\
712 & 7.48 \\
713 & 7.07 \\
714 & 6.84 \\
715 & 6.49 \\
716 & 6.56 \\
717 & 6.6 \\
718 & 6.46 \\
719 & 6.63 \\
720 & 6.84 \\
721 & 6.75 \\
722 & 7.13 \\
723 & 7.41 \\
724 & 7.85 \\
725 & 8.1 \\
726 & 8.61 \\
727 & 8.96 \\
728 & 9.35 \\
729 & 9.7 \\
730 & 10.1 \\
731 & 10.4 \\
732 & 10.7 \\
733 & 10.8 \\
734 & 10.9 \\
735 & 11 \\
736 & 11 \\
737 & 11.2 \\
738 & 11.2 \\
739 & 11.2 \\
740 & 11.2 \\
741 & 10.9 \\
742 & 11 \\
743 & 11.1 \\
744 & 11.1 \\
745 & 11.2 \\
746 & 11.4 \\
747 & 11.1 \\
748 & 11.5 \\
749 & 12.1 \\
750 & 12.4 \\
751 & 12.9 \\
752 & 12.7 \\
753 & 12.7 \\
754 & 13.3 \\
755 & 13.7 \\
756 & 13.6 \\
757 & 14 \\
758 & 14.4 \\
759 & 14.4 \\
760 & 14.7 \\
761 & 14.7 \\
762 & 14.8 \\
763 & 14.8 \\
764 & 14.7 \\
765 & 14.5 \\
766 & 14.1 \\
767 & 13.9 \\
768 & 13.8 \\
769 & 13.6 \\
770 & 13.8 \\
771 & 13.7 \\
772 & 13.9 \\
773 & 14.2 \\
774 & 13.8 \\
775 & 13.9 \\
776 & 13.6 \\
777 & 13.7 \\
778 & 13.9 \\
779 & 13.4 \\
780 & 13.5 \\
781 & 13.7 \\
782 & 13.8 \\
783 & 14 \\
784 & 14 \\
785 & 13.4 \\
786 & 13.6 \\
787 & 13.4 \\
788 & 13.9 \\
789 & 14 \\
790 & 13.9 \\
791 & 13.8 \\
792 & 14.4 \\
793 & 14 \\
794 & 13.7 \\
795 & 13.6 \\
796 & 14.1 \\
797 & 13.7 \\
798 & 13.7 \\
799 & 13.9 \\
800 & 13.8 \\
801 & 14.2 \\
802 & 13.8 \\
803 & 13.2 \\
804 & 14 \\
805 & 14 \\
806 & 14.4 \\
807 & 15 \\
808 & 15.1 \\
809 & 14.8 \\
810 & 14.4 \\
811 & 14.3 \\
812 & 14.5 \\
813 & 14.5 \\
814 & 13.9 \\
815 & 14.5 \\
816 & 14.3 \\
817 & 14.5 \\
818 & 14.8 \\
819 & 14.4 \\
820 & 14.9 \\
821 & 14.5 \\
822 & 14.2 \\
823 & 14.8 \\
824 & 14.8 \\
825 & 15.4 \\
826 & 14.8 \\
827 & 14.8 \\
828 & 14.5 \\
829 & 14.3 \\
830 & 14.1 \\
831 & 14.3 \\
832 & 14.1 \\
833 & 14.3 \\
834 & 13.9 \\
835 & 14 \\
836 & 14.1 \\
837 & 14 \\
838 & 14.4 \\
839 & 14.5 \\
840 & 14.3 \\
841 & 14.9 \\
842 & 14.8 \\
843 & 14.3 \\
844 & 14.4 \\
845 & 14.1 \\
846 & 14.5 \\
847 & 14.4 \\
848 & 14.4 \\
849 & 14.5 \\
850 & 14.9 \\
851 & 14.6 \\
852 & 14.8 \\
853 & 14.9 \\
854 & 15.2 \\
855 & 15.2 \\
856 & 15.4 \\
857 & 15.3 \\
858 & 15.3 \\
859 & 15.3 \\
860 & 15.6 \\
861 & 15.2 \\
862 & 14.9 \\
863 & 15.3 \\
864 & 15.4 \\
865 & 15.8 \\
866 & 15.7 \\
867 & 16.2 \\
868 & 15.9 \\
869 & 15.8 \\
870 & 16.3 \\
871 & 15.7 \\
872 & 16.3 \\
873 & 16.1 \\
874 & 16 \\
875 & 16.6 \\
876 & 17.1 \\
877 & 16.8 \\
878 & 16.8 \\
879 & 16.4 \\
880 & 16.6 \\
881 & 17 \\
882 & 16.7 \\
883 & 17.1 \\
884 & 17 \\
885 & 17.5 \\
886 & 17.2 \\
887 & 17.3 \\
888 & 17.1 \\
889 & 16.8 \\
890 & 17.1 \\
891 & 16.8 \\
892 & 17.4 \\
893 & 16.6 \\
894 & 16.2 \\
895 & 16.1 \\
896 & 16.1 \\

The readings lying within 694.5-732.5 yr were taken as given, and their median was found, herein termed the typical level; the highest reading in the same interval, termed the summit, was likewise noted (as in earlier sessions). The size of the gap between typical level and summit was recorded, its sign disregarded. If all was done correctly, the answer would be 2.0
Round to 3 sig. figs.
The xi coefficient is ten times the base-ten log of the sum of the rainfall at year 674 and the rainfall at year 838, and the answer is 13.9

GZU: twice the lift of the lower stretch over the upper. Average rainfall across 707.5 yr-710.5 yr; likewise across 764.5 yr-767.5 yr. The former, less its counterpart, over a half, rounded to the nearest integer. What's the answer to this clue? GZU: -12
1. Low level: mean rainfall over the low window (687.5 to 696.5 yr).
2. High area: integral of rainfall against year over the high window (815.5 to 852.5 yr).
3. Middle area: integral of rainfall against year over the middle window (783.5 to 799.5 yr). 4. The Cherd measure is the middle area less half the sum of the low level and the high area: -52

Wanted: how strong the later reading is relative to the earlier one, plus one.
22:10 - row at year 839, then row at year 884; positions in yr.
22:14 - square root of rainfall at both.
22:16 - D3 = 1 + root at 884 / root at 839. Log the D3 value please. 2.08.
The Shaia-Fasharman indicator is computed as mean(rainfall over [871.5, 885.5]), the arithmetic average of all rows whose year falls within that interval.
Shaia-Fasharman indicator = 17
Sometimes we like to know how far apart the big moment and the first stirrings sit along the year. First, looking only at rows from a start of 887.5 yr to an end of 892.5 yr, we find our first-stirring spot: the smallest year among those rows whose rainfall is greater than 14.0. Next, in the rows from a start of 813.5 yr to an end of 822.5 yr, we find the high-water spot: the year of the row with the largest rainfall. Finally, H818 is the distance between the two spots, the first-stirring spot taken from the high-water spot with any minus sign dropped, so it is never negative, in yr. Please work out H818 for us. 68 yr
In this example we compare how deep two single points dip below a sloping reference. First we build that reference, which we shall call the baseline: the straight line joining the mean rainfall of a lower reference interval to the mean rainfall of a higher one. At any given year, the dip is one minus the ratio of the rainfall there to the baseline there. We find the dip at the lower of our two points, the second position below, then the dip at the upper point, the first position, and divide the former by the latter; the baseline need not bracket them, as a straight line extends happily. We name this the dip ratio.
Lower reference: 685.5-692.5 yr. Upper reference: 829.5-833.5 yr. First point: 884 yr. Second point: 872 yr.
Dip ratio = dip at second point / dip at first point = 0.7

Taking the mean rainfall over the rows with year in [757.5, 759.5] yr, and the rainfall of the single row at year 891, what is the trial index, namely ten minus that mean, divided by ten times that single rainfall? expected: -0.026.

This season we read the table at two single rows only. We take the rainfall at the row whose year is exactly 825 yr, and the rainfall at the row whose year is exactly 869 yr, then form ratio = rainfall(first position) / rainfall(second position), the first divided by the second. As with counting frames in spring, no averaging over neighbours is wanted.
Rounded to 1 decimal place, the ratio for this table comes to 1.0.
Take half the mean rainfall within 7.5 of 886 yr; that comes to 8.5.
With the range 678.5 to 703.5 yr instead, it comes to 5.3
